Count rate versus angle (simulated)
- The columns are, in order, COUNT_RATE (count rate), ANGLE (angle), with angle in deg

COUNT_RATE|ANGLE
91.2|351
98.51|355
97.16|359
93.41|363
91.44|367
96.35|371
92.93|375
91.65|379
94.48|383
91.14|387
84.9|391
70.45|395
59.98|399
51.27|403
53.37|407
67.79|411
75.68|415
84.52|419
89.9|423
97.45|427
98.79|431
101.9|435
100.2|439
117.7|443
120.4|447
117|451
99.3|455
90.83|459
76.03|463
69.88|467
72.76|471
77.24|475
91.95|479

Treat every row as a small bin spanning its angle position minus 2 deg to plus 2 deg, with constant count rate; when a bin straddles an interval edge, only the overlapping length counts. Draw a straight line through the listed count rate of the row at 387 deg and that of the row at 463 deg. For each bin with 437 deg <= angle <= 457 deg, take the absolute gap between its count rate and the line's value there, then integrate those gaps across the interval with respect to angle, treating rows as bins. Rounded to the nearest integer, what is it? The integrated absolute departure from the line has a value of 634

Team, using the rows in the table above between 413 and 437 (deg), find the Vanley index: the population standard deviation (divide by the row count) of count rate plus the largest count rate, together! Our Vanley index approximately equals 111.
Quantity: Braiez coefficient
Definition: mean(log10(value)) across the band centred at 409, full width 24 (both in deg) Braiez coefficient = 1.809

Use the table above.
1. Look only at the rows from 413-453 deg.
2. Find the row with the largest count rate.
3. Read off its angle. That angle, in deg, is 447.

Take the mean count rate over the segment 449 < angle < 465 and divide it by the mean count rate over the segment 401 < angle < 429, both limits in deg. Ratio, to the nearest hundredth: 1.29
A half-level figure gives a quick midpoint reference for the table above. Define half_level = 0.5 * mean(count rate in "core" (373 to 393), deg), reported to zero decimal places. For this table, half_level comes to 46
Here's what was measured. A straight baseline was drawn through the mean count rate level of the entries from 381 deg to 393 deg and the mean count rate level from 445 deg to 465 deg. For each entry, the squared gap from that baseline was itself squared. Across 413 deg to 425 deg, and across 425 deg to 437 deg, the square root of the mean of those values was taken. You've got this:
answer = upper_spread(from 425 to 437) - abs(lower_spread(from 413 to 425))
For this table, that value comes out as -205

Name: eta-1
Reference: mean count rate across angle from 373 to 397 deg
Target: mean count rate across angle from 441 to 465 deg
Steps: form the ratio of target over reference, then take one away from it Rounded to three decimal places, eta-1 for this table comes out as 0.182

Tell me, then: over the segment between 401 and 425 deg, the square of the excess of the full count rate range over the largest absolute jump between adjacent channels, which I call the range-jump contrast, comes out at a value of 586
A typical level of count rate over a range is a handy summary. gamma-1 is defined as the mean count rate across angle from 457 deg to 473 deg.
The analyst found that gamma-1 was 77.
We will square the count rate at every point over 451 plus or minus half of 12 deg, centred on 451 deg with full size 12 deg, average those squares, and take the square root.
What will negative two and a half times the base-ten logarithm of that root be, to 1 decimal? -5.1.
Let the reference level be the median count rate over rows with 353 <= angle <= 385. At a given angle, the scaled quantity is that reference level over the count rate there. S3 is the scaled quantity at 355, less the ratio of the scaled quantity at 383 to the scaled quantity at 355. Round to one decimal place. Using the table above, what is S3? -0.1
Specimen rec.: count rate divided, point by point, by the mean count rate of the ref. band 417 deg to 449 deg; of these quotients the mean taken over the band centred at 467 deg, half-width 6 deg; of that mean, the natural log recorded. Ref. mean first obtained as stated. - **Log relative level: -0.33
